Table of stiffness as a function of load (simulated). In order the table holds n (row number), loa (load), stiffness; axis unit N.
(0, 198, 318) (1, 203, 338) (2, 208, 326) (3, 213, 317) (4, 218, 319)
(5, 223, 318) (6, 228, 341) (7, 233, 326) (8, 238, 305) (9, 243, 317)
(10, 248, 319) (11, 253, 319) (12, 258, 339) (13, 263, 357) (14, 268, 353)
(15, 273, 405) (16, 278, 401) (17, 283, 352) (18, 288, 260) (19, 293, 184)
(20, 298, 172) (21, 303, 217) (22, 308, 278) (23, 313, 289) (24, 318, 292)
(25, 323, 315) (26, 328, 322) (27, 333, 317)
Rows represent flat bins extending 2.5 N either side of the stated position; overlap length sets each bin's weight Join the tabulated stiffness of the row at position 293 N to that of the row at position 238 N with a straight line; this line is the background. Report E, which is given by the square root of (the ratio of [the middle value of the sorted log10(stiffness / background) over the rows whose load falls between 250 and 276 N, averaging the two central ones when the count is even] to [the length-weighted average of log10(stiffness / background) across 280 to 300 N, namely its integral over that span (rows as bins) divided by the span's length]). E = 1.27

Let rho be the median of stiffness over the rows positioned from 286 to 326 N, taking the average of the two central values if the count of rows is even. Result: 269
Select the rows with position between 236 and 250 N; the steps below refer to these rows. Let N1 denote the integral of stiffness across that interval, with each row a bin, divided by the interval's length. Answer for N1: 314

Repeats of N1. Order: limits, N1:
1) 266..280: 387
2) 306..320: 286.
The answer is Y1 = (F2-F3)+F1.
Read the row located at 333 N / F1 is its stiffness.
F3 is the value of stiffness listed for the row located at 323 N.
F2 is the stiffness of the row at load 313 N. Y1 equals 291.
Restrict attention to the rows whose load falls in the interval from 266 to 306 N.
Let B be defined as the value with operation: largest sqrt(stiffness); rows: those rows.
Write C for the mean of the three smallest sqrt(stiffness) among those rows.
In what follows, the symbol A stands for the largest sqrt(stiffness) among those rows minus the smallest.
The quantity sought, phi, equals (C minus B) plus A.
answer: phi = 0.69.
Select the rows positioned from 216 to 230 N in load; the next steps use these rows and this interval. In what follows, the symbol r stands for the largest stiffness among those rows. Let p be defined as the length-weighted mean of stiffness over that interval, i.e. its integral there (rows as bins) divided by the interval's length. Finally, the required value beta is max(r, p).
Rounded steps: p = 326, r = 341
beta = 341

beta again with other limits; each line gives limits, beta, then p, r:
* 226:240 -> 341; 324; 341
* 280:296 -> 352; 267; 352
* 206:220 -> 326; 321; 326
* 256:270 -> 357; 350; 357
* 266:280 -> 405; 387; 405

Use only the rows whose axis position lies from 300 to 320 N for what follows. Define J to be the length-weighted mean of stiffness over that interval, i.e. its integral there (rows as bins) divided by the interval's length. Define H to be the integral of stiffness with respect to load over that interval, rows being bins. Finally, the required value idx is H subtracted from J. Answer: -5054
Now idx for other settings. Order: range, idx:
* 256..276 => -6936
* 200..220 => -6175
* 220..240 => -6134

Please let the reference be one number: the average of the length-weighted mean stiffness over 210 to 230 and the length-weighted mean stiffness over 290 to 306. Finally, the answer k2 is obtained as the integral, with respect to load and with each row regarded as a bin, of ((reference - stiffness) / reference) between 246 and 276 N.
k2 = -10 N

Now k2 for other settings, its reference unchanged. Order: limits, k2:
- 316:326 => -2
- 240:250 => -2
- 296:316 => 1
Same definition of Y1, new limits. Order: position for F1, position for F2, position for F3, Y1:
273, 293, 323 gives 274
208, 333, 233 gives 317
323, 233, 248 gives 322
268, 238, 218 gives 339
